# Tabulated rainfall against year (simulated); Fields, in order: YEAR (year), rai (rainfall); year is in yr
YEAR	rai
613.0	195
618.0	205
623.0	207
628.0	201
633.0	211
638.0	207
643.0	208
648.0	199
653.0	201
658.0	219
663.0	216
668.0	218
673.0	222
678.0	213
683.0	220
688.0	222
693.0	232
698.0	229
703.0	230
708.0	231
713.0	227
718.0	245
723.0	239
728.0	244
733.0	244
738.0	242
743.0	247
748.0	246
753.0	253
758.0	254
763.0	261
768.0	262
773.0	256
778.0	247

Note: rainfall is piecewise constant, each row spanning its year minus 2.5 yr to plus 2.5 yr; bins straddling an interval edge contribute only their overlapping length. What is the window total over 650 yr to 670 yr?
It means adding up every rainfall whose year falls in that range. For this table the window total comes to 854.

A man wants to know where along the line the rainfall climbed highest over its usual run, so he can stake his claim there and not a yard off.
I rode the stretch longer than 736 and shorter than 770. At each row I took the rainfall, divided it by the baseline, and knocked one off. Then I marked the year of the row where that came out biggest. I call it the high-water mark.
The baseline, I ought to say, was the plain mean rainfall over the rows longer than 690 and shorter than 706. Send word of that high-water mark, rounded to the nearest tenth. 768.0 yr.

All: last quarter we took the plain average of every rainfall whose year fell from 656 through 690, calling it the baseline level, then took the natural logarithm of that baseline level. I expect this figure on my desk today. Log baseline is 5.39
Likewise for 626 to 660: 5.33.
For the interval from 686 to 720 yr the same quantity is 5.44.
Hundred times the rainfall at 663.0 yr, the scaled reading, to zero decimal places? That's 21600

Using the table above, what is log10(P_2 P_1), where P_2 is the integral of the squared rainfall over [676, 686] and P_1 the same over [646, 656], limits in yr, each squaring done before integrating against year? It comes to 11.3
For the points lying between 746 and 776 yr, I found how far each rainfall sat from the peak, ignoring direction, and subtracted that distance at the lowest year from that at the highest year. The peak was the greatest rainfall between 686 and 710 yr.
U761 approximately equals 10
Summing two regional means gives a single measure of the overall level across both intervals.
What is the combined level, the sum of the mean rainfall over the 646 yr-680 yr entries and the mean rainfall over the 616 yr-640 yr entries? 419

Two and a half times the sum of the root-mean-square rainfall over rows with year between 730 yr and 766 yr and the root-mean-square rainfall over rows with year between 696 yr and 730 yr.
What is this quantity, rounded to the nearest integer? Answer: 1212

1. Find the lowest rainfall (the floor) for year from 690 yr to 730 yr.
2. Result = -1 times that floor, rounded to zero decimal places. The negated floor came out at -227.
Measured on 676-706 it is -213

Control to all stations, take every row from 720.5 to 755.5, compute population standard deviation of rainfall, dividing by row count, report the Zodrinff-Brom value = 4.1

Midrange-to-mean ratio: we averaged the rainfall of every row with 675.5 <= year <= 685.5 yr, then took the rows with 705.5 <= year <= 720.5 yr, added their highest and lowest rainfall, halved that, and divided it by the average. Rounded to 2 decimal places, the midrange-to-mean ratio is 1.09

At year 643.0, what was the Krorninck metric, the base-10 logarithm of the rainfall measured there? 2.32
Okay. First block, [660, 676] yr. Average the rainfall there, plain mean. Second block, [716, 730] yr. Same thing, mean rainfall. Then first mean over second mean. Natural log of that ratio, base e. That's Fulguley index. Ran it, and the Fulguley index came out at -0.104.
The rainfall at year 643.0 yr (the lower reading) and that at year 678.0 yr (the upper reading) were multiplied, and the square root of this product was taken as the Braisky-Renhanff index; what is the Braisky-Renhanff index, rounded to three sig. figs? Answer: 210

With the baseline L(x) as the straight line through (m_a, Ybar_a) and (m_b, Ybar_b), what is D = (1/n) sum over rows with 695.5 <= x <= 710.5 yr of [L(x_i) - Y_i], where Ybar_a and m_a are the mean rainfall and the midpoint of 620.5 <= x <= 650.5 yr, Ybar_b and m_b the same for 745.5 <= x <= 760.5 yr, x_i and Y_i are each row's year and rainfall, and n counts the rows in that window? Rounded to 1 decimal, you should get 1.6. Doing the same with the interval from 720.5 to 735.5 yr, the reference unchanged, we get -1.0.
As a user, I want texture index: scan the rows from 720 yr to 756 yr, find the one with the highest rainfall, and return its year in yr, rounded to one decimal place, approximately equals 753.0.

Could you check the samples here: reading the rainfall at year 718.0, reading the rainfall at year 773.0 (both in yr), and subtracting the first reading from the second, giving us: 11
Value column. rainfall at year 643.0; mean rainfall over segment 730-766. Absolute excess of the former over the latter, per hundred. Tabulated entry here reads 0.42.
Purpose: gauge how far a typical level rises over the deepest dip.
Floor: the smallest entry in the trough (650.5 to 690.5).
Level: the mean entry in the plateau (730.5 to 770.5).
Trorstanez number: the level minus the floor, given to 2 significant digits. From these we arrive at 50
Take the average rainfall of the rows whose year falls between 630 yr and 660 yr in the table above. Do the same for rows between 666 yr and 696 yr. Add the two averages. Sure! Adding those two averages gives 429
